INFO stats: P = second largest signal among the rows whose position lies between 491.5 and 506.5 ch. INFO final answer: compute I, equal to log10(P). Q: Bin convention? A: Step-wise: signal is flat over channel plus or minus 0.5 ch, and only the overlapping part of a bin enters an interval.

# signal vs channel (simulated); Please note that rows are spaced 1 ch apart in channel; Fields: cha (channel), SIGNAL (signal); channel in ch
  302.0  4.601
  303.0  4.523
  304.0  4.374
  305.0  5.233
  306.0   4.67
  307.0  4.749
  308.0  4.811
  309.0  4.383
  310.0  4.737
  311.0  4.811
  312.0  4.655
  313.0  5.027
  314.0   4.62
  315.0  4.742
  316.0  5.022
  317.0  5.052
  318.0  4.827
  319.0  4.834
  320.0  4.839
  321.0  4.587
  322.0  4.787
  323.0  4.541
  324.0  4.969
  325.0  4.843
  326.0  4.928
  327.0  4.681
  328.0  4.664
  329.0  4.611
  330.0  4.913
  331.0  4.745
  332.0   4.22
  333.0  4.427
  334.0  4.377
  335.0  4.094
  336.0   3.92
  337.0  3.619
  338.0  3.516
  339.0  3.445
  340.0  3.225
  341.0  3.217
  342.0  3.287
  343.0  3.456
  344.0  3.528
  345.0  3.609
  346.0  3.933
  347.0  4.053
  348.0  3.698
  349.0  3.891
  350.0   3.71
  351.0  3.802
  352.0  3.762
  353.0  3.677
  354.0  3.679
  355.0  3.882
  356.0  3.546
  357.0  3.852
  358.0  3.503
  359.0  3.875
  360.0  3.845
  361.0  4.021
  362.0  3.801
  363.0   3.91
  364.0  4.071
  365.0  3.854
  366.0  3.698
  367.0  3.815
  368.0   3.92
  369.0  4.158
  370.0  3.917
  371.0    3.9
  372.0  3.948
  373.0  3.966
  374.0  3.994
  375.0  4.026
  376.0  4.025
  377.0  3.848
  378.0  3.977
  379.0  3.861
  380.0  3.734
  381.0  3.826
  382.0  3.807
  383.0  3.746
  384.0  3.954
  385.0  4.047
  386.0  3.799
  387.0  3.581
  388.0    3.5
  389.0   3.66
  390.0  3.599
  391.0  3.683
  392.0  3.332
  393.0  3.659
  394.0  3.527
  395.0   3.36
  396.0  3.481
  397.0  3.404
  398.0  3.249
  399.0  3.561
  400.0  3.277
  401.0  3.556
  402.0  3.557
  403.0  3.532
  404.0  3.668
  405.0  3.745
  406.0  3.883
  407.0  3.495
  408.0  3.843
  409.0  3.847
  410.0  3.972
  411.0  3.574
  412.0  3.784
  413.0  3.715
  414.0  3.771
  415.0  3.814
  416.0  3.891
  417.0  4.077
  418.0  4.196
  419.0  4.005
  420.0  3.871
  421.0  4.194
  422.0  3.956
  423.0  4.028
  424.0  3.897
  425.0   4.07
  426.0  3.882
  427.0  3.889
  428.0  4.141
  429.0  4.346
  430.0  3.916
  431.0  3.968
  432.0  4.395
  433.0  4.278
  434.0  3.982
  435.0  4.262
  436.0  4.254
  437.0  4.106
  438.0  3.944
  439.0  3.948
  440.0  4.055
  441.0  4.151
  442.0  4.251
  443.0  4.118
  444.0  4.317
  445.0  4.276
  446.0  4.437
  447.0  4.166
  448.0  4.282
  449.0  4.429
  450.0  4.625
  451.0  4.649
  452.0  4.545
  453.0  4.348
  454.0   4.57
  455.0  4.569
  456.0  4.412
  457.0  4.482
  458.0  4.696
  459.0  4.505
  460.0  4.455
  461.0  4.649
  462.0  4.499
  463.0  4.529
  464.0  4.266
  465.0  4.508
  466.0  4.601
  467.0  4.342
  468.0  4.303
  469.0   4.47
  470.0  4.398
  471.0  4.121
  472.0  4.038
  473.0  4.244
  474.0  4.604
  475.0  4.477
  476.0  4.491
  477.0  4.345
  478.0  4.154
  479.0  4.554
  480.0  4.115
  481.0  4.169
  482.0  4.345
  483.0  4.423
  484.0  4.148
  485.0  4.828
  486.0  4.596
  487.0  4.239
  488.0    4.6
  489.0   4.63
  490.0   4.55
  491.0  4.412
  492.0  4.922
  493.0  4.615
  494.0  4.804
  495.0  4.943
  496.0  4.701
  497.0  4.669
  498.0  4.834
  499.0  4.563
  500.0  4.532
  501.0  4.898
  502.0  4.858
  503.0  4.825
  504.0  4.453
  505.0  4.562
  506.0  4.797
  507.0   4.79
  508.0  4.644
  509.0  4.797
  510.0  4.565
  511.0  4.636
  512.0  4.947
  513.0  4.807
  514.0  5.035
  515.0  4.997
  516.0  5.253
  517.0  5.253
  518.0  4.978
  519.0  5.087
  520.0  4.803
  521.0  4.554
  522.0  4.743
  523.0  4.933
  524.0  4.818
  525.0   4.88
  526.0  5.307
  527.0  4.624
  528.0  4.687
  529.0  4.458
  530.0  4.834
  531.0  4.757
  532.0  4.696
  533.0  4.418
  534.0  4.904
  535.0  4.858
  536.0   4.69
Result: 0.69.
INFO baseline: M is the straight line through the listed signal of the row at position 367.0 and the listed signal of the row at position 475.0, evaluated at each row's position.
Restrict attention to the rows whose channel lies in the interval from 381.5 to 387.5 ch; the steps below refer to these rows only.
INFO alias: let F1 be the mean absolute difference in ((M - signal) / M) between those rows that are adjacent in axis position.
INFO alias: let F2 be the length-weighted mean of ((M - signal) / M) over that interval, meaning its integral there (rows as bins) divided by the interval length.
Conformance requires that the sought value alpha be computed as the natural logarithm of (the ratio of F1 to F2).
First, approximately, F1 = 0.0425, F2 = 0.025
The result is 0.5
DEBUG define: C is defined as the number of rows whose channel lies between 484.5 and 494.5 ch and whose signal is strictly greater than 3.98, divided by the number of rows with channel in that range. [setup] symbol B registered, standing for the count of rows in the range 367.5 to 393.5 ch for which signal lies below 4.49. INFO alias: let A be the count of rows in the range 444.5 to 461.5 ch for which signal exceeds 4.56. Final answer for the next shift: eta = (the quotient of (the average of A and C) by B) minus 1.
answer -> -0.87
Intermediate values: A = 6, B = 26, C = 1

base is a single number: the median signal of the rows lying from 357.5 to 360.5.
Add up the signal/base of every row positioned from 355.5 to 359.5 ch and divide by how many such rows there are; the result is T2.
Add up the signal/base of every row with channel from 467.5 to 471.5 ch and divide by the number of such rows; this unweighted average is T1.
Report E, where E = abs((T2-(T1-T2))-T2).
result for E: 0.16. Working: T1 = 1.12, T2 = 0.96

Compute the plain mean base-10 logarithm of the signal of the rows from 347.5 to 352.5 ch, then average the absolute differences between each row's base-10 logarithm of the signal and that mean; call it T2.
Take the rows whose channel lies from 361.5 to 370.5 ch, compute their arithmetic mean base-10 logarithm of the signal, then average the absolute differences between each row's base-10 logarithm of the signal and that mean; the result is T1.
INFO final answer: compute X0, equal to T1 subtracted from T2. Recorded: -0.0044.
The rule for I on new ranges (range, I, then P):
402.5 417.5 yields 0.60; 3.972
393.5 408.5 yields 0.58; 3.843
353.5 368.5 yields 0.60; 4.021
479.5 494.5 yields 0.68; 4.828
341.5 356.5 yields 0.59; 3.933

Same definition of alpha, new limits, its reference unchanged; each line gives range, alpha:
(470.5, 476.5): 0.1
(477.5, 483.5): 0.0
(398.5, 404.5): -1.2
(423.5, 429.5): 0.1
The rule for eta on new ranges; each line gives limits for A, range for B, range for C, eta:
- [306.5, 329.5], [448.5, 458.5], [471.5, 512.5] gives 1.75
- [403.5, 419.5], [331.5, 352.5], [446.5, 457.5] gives -0.98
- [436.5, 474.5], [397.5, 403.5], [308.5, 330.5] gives -0.25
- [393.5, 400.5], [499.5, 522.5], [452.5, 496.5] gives -0.50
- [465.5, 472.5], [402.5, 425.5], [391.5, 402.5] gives -0.98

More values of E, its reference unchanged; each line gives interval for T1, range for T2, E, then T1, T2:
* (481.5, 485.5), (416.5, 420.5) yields 0.10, 1.15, 1.05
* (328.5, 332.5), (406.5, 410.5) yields 0.22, 1.20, 0.99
